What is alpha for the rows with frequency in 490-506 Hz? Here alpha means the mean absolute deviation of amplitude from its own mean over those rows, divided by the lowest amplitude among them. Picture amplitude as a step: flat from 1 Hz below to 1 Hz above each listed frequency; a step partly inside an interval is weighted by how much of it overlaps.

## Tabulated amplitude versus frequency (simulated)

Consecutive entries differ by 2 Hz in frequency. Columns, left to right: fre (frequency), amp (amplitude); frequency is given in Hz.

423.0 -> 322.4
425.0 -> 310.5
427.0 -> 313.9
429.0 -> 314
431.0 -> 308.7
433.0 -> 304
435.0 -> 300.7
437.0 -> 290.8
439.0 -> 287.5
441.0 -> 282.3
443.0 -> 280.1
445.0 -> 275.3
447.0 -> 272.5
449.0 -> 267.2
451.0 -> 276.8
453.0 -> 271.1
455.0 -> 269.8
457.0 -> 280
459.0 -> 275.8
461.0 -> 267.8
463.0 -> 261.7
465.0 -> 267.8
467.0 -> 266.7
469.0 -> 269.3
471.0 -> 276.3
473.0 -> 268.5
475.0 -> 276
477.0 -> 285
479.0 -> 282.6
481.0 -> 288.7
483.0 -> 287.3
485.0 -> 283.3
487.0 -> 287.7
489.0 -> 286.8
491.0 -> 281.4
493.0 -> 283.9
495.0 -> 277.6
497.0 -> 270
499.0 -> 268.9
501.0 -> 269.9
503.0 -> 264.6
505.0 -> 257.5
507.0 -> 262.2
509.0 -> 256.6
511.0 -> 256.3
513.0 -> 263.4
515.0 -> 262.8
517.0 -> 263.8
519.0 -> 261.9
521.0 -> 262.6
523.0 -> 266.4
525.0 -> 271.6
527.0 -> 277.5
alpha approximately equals 0.027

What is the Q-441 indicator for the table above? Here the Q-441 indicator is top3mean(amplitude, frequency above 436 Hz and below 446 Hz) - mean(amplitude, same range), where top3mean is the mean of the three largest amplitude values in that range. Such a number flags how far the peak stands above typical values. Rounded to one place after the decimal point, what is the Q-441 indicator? 3.7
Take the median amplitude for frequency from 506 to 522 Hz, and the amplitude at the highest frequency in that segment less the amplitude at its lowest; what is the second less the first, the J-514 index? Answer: -262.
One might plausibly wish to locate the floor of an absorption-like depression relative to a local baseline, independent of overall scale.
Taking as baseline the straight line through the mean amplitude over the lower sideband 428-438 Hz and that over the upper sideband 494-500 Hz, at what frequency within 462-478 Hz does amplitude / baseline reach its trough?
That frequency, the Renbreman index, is 463.0 Hz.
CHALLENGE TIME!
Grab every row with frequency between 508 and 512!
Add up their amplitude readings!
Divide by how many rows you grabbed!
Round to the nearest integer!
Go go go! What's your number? 256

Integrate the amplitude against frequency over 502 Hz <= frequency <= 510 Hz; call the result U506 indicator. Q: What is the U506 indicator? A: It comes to 2082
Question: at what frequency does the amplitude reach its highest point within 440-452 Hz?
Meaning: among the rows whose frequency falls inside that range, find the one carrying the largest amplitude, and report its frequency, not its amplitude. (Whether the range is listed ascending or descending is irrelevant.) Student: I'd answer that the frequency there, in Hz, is 441.0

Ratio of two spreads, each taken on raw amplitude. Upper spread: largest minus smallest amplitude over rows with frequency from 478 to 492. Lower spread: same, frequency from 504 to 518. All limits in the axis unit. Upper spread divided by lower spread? 1.0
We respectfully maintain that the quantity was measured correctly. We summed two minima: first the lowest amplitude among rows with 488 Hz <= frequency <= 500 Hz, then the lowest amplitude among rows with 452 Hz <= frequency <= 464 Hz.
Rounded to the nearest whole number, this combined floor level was 531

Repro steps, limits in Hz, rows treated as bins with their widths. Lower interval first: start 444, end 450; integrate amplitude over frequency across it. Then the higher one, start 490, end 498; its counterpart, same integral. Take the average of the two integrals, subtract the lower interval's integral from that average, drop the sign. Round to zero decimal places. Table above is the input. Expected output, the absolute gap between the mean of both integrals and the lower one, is 298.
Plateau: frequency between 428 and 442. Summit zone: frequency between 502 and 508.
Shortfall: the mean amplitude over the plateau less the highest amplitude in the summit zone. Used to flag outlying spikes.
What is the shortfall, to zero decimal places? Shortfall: 34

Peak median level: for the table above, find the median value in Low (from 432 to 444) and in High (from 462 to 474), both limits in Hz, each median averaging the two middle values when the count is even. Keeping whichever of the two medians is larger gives 289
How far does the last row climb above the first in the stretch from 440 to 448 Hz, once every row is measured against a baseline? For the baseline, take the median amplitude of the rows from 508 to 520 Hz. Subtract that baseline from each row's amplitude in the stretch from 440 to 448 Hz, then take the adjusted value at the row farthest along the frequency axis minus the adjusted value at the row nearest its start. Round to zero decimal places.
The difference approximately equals -10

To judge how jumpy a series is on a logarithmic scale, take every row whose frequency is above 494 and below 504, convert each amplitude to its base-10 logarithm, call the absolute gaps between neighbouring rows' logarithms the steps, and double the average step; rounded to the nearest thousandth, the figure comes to 0.012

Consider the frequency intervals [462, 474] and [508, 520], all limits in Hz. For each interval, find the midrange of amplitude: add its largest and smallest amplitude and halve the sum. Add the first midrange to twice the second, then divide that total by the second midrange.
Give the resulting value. 3.03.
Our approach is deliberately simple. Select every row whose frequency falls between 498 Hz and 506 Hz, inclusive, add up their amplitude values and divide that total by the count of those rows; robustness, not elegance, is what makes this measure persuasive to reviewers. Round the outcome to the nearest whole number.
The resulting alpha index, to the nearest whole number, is 265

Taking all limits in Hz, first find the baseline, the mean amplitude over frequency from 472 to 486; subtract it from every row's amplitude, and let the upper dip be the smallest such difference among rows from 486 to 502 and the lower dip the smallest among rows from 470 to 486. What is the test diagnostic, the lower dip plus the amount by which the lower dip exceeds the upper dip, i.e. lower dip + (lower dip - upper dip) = -14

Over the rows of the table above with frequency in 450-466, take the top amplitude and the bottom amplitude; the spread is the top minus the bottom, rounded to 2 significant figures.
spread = 18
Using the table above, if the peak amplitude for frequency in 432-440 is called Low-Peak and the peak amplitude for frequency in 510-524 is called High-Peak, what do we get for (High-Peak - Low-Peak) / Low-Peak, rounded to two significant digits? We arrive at -0.12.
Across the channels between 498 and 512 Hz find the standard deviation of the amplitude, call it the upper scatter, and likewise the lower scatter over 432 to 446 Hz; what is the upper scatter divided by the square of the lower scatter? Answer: 0.05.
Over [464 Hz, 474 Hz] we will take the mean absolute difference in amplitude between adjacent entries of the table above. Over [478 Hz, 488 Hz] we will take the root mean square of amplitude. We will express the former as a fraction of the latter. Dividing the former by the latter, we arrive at 0.0162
